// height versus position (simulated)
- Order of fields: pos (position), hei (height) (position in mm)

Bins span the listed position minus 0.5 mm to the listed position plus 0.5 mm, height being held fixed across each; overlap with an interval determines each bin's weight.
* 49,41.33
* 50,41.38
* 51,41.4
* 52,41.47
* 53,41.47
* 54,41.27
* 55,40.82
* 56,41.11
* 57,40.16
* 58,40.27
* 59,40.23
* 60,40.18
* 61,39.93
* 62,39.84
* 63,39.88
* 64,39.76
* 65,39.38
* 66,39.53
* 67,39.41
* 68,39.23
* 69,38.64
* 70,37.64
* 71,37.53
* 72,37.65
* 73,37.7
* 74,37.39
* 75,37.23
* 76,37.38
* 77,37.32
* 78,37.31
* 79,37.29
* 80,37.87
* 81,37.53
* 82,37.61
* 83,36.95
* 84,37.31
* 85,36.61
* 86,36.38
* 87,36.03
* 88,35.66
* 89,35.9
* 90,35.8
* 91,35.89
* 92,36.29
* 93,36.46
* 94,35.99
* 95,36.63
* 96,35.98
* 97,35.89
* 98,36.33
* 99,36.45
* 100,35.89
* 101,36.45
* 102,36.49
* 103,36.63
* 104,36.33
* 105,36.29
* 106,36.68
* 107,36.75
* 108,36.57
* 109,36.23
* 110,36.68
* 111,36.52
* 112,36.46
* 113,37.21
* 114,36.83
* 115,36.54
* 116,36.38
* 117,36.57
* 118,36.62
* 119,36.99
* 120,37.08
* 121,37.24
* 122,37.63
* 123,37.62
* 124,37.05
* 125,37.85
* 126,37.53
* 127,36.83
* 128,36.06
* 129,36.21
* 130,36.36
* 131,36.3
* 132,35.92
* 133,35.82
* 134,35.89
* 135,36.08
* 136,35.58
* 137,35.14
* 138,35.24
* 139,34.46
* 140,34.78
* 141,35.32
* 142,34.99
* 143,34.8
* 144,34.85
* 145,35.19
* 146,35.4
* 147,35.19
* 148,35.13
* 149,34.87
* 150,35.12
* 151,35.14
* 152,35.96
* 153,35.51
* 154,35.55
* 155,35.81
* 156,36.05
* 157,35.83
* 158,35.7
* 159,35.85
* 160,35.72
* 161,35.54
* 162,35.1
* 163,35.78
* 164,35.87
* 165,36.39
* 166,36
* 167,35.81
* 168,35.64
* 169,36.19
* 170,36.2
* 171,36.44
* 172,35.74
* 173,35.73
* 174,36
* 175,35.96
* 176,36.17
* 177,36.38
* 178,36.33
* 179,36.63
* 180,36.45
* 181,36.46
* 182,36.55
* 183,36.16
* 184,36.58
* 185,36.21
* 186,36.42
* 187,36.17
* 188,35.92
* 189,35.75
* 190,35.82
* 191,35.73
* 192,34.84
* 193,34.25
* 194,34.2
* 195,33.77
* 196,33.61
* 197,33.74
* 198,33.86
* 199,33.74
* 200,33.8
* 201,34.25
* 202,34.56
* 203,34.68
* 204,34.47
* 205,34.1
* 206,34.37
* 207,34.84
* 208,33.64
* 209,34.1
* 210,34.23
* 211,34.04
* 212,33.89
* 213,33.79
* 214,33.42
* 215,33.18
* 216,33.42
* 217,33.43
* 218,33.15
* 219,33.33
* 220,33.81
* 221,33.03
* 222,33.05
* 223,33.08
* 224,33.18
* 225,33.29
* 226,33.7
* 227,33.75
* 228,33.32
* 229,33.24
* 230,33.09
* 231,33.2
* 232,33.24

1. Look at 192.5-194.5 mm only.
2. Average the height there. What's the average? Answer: 34.2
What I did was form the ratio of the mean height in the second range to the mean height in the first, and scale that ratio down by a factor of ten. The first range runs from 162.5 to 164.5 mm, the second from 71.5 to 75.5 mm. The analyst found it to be 0.105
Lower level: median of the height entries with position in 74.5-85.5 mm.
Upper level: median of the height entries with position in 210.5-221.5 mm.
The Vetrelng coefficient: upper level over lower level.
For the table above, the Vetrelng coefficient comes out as 0.90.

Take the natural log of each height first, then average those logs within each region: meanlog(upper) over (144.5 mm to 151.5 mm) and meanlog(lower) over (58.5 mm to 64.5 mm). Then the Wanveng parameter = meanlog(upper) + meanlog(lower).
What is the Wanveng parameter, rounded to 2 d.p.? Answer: 7.25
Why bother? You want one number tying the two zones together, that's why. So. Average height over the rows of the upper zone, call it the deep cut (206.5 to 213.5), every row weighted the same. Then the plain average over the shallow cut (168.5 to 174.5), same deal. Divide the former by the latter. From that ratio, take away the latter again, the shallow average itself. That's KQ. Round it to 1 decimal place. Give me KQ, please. -35.1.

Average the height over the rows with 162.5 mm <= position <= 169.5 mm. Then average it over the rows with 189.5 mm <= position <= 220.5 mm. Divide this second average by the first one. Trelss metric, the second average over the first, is 0.95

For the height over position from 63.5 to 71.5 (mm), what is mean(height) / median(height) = 0.99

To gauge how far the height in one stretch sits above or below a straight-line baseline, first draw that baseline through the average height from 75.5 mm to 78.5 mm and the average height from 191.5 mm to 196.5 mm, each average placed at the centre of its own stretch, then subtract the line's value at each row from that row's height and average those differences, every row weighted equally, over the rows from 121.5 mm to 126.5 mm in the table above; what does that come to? 1.5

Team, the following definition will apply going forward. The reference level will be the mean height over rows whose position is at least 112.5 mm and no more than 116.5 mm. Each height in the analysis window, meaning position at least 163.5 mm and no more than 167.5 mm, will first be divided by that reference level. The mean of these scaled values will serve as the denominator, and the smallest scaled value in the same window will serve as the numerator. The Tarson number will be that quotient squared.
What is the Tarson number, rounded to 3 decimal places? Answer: 0.989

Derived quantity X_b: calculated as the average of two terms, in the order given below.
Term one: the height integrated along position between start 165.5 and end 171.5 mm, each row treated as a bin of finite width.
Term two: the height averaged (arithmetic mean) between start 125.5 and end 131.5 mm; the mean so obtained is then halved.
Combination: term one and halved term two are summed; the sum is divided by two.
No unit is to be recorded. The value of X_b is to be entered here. 117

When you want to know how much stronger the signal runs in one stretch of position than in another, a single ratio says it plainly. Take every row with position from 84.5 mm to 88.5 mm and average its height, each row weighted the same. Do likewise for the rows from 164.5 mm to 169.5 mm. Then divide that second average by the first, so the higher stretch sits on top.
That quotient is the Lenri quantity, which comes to 1.00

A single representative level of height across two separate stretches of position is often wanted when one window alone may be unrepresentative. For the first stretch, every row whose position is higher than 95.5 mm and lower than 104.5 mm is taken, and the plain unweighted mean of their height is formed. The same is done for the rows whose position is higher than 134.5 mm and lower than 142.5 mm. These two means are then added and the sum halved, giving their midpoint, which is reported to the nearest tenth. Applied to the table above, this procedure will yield 35.7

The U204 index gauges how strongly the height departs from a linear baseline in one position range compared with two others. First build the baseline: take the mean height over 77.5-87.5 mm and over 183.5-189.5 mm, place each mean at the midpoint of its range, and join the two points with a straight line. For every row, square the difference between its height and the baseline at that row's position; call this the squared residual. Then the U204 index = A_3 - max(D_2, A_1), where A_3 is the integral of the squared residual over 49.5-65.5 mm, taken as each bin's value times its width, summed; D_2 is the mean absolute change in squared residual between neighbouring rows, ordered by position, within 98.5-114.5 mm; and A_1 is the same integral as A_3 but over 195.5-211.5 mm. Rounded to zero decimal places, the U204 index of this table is 113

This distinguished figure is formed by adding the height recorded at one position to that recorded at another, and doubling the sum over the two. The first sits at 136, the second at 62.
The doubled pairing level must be 151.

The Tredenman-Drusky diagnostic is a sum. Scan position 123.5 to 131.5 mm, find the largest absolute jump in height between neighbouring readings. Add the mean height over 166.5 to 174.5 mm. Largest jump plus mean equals 36.8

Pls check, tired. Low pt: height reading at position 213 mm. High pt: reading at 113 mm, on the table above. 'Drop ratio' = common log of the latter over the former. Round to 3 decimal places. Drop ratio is 0.042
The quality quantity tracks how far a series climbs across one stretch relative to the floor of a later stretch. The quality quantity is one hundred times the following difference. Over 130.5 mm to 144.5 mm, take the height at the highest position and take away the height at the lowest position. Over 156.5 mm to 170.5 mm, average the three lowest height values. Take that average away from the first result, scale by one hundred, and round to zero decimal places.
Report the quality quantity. -3688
